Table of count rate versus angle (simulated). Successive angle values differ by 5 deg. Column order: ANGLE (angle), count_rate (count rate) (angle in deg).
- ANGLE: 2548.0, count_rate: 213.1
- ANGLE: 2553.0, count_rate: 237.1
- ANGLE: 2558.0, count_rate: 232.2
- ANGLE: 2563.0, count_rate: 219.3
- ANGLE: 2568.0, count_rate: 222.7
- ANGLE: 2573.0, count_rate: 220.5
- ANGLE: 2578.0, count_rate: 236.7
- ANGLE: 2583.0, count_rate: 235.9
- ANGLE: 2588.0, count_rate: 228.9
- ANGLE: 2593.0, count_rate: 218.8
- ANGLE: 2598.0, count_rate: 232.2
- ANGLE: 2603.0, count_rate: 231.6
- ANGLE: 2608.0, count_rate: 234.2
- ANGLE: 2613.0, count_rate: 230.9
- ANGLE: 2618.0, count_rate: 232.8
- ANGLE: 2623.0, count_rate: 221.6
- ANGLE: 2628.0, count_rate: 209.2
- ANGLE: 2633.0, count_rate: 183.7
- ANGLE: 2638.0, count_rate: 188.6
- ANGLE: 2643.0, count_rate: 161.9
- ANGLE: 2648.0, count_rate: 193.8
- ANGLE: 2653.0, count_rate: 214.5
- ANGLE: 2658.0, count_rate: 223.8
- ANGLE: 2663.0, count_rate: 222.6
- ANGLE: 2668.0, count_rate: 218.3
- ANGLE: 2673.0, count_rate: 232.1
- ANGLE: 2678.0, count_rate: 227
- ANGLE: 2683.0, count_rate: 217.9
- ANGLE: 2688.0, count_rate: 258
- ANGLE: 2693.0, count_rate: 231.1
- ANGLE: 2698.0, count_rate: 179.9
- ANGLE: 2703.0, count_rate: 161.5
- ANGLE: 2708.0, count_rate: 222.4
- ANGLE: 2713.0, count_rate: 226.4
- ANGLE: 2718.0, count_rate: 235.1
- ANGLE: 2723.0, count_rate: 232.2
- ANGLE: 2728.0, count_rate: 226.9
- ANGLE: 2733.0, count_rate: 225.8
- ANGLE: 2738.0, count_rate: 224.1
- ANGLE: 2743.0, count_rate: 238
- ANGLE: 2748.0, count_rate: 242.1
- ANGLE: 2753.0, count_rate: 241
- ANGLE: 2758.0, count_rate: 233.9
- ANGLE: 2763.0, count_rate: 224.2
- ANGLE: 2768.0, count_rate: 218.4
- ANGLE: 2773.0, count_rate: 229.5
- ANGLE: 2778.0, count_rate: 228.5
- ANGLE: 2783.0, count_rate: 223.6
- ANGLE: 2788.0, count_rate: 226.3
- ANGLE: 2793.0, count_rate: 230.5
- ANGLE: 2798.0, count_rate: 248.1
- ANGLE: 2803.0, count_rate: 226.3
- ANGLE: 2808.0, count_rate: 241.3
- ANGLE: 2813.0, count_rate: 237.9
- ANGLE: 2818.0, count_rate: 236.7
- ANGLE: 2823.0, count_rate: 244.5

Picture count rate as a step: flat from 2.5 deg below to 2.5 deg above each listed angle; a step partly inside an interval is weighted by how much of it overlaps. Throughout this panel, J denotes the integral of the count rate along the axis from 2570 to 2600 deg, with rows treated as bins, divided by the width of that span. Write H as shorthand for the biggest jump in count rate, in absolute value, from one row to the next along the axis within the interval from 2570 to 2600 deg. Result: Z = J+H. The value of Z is 245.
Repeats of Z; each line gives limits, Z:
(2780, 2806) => 253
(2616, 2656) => 233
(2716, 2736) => 235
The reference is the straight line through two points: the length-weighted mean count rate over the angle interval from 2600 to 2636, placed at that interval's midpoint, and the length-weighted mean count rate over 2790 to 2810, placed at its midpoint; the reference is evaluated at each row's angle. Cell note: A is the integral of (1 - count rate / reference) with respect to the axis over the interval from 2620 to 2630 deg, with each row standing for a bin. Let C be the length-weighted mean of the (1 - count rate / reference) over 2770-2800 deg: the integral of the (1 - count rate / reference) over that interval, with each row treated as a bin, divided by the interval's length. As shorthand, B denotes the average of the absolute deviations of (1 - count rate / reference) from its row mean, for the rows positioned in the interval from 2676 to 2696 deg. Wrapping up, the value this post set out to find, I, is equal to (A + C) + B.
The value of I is 0.27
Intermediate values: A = 0.2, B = 0.05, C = 0.02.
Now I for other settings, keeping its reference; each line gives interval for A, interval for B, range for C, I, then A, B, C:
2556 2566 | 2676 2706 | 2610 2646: -0.26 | -0.5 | 0.13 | 0.08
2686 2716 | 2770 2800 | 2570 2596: 1.91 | 1.9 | 0.02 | -0.05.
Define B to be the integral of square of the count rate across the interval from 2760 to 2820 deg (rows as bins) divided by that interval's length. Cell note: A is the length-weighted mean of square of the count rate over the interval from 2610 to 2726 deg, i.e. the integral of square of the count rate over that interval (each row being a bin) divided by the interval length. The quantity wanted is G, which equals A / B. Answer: 0.87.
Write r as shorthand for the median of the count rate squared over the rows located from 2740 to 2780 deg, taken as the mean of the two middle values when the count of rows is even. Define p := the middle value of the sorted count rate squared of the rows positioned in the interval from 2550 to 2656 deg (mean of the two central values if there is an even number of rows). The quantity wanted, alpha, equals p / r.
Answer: 0.92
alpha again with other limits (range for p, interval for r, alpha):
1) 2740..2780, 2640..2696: 1.08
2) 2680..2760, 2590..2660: 1.08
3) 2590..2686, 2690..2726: 0.96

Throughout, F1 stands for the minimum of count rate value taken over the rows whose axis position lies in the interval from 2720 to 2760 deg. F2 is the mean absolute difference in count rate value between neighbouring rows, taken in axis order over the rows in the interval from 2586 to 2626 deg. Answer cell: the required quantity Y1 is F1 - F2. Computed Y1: 218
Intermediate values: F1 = 224.1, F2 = 6.2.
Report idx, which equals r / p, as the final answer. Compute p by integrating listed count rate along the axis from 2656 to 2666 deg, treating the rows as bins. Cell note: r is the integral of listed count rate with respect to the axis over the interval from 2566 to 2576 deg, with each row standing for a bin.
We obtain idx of 1.00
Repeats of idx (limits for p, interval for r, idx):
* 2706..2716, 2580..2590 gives 1.03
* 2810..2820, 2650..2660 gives 0.92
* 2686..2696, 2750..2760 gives 0.99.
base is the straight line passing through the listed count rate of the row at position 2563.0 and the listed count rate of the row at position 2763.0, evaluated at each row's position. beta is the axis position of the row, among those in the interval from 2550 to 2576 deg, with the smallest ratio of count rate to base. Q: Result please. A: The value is 2563.0 deg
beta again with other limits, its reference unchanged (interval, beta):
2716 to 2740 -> 2738.0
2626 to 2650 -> 2643.0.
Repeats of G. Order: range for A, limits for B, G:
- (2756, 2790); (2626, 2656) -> 1.37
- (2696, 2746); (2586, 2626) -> 0.92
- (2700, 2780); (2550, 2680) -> 1.05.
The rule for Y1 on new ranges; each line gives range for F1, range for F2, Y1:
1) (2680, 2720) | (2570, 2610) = 154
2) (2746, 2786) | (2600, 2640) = 210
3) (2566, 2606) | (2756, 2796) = 213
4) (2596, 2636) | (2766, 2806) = 175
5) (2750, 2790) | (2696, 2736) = 204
